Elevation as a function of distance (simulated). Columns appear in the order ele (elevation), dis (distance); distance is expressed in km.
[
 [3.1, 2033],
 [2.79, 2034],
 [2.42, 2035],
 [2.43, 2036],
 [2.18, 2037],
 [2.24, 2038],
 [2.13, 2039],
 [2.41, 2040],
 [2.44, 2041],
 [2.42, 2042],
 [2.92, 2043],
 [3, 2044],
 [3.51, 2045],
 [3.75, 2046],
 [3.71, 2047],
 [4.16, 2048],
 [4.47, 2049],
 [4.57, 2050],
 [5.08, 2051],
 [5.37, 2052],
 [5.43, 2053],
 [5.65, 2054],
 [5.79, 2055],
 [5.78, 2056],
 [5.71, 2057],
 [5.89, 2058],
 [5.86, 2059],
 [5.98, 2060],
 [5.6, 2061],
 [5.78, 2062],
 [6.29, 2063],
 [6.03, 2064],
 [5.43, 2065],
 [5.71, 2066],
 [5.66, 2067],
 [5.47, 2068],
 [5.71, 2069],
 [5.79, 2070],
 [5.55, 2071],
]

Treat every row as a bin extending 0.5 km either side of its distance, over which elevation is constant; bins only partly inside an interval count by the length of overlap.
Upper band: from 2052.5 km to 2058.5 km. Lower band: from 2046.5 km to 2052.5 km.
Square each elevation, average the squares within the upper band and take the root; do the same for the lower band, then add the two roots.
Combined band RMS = 10.3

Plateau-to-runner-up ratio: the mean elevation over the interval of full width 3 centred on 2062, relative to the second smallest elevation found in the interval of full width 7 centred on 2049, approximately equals 1.6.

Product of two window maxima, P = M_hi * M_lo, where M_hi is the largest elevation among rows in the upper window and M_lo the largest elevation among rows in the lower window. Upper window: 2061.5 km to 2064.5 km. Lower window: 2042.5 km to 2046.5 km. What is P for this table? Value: 24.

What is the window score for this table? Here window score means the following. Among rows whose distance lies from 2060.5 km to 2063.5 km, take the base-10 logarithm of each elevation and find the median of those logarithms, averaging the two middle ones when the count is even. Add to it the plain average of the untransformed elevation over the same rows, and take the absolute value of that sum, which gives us 6.65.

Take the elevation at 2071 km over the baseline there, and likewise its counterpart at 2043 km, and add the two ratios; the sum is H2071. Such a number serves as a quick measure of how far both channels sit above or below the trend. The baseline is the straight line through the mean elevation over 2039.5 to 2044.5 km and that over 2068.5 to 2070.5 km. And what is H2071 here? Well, 2.00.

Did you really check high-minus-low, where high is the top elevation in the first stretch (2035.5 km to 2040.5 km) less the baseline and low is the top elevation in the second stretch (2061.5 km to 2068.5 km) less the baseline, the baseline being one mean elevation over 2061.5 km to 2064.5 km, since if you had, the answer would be -3.9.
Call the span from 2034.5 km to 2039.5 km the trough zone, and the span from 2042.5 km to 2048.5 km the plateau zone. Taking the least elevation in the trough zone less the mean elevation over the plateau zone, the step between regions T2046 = -1.4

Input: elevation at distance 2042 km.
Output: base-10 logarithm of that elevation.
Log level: 0.38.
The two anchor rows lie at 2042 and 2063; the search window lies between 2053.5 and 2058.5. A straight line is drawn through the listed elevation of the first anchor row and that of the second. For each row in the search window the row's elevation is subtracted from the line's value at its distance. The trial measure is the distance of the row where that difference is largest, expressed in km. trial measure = 2058 km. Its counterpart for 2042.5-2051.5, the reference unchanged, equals 2044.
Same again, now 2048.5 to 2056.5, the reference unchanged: 2050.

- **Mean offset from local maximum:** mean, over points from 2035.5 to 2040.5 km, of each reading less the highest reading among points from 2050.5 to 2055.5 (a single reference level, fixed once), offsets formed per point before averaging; -3.5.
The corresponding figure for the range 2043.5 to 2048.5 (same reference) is -2.2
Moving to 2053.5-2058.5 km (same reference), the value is 0.0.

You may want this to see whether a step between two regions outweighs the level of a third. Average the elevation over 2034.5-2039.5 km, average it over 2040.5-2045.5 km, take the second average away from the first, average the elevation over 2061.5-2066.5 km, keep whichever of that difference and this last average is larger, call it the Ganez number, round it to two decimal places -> 5.85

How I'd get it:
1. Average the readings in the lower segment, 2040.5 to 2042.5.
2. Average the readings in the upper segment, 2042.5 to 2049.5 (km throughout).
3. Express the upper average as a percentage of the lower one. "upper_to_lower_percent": 150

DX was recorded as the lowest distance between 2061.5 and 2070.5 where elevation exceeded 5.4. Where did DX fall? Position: 2062 km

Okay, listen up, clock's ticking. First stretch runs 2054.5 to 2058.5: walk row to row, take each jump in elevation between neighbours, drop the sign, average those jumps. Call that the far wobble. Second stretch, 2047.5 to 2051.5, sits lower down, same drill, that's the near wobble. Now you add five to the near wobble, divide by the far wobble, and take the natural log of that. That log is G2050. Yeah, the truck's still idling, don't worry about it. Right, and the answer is 4.1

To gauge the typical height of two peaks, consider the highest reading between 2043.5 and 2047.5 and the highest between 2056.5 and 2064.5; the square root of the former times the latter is 4.9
